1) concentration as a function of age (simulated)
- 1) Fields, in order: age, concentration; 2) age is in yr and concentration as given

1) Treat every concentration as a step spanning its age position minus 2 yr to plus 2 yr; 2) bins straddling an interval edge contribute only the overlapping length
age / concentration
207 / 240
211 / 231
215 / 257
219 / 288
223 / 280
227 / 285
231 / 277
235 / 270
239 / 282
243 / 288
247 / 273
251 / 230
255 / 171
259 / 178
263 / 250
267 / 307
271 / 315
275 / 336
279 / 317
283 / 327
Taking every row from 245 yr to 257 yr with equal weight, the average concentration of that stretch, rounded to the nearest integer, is 225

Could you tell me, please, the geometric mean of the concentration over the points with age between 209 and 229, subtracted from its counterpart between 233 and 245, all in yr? 13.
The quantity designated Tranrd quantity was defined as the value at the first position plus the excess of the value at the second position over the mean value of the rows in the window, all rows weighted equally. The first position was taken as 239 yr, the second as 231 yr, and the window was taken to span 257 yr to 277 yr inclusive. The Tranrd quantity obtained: 282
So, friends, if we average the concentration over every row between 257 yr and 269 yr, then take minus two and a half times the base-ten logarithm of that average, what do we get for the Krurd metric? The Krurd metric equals -5.97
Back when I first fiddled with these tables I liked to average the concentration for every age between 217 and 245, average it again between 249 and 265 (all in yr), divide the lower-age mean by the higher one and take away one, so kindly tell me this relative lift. 0.36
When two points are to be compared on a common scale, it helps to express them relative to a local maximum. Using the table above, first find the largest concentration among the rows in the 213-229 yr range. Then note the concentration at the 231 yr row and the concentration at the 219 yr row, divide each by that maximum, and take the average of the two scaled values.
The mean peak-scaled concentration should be 0.98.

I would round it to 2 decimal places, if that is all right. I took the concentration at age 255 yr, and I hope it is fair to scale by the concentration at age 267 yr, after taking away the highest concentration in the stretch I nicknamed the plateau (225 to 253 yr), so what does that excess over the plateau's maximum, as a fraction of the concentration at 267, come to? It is -0.38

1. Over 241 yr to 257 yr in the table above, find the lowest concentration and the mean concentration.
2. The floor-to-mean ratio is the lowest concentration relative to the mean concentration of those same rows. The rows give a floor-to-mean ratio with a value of 0.71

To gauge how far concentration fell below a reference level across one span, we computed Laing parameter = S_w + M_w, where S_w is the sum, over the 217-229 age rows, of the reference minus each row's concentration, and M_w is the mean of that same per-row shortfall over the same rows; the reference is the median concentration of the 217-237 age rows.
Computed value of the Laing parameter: -17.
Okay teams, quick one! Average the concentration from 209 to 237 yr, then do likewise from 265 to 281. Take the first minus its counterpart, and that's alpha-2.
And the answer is -49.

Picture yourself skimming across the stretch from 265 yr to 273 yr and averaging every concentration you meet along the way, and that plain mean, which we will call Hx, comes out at 311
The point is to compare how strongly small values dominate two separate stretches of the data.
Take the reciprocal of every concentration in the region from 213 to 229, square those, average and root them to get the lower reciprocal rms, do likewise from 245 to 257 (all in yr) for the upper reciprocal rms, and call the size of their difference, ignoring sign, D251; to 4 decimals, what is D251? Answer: 0.0011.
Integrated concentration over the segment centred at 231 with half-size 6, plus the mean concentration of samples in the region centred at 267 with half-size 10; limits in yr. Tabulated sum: 3605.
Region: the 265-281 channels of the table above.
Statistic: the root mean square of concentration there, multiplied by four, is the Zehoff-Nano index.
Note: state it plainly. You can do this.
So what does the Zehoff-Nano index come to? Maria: 1276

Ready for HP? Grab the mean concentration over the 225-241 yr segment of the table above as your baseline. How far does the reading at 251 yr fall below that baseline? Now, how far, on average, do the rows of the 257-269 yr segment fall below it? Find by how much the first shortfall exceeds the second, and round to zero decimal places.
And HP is 15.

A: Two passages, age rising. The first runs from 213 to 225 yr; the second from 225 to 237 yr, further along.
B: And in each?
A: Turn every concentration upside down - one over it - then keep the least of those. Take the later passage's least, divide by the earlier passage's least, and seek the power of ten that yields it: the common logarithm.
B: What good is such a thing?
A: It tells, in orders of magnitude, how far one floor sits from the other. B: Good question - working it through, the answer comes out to 0.005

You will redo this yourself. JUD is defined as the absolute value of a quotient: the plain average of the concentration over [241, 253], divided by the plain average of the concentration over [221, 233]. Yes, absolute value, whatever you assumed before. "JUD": 0.94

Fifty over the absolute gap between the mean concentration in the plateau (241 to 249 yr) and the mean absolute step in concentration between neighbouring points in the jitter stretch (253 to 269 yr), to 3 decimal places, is 0.213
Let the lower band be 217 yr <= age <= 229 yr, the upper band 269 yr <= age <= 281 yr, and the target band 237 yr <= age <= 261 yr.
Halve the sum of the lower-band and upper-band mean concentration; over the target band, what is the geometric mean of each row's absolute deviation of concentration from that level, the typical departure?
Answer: 48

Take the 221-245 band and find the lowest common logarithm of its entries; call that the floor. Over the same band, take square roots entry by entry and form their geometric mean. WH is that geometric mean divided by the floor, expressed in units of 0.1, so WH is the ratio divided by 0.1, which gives 68.9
